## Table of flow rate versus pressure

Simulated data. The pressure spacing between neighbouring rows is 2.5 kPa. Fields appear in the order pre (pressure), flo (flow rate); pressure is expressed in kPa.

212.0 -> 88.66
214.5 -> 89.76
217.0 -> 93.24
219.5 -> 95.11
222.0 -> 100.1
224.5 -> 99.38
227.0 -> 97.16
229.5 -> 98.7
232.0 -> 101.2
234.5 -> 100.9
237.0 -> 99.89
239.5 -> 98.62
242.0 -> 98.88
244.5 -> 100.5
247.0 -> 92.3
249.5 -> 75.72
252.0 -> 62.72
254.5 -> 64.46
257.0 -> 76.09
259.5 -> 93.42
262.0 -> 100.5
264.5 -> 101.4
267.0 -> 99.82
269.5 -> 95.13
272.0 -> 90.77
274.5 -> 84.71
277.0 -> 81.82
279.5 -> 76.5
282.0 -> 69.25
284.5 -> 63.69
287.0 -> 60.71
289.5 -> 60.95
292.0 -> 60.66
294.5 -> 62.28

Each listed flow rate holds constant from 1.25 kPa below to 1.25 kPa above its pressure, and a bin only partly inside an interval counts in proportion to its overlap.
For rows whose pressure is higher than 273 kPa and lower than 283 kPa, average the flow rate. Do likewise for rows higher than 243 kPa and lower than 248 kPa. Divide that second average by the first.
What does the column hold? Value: 1.23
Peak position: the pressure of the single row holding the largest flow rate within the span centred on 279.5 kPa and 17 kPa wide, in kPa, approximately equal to 272.0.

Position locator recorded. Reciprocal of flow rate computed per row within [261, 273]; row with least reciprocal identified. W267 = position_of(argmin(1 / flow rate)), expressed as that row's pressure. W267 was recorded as 264.5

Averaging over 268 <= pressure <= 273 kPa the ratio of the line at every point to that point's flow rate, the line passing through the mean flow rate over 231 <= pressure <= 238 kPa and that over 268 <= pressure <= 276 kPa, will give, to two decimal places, 0.97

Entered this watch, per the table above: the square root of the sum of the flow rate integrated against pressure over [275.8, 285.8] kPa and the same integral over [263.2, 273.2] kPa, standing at 41.2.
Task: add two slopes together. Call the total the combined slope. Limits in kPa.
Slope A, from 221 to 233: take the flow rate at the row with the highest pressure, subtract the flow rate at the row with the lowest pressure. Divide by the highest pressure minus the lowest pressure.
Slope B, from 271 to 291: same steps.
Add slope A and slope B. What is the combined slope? -2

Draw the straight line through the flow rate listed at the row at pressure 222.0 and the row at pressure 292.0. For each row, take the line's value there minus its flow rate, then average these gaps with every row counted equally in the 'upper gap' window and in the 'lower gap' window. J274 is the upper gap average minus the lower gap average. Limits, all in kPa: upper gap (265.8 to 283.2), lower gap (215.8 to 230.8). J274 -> -17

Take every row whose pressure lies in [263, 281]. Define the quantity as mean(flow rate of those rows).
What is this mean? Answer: 90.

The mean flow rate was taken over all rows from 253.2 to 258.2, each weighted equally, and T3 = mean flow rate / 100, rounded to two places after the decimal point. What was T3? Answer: 0.70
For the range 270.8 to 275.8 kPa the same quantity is 0.88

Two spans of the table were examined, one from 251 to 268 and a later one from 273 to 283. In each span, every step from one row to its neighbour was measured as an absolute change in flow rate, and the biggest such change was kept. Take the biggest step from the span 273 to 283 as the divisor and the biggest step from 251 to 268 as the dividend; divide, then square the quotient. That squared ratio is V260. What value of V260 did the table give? 5.7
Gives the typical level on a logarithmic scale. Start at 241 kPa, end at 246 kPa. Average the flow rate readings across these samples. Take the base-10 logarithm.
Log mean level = 2.00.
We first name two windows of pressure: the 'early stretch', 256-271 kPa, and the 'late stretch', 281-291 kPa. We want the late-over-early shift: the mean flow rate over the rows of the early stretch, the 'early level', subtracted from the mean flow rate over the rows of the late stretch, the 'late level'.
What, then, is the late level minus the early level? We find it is -31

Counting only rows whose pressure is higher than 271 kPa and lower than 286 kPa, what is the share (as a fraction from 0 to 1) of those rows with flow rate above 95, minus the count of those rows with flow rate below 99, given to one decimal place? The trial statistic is -6.0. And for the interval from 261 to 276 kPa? -2.3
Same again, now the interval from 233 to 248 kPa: -2.2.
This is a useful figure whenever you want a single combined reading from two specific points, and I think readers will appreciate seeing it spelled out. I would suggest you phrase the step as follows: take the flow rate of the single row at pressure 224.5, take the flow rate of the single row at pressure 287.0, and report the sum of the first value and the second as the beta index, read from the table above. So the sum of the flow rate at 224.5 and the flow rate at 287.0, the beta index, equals 160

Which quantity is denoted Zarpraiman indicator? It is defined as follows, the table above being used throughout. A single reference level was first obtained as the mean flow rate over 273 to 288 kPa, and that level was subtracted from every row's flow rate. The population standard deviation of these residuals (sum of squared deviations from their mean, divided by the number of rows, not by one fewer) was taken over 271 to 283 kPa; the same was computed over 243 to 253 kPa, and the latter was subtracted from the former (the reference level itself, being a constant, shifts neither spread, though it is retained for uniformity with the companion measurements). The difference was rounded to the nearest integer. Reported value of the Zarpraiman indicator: -7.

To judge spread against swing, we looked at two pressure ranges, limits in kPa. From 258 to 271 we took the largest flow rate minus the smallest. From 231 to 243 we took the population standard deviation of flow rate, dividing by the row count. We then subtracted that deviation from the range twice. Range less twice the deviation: 6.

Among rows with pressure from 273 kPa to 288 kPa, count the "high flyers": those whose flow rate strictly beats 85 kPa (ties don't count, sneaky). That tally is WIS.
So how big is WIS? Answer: 0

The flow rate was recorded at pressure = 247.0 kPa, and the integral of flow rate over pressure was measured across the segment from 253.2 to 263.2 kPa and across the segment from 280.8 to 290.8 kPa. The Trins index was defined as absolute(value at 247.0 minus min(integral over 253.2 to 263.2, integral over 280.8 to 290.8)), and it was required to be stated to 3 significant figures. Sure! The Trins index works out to 544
